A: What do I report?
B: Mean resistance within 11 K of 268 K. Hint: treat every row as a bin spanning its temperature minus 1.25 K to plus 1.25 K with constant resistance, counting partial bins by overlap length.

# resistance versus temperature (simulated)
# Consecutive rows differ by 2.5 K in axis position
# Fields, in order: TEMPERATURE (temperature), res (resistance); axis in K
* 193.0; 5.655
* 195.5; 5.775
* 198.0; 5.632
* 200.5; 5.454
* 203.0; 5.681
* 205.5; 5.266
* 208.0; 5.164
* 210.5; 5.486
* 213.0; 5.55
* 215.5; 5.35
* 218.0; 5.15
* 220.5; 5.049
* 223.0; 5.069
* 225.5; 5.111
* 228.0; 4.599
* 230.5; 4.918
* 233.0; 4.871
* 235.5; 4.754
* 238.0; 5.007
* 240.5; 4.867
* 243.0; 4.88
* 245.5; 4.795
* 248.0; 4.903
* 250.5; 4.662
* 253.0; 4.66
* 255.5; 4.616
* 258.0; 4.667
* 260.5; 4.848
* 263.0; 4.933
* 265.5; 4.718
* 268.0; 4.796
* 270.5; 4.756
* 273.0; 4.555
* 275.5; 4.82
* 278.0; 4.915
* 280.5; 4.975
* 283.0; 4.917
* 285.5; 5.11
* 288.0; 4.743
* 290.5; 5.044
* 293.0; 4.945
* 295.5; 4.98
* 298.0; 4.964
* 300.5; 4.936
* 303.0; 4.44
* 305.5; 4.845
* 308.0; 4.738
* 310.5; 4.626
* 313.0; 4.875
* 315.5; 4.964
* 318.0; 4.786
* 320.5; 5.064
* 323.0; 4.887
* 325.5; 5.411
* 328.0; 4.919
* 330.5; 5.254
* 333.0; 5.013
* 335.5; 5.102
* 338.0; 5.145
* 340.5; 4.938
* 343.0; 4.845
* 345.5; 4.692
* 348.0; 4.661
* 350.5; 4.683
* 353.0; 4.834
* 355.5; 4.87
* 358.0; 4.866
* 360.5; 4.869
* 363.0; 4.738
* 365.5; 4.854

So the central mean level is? 4.78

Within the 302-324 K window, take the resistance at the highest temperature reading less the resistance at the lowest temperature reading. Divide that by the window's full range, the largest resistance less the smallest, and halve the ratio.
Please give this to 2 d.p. 0.36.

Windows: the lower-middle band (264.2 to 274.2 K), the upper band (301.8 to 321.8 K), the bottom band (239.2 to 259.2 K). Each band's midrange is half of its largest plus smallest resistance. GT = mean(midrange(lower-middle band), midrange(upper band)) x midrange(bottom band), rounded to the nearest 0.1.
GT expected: 22.4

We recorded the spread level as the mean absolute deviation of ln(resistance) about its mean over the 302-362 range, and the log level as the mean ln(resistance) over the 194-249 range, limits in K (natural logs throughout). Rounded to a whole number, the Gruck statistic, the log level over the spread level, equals 53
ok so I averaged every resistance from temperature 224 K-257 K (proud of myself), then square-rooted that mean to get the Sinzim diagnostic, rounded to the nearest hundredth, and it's 2.20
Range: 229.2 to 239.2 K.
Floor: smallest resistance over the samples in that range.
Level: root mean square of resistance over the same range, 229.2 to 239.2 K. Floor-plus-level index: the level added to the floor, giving 9.64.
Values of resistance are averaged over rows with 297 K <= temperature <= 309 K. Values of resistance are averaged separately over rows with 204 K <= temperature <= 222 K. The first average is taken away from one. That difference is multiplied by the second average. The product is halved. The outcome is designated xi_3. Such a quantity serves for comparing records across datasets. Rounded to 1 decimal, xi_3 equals -10.0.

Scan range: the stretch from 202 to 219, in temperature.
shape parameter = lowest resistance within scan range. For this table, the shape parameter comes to 5.15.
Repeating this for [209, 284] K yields 4.555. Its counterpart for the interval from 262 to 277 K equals 4.555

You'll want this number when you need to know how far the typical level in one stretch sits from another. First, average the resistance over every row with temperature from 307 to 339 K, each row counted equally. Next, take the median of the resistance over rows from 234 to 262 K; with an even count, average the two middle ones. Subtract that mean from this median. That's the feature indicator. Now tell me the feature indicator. -0.19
